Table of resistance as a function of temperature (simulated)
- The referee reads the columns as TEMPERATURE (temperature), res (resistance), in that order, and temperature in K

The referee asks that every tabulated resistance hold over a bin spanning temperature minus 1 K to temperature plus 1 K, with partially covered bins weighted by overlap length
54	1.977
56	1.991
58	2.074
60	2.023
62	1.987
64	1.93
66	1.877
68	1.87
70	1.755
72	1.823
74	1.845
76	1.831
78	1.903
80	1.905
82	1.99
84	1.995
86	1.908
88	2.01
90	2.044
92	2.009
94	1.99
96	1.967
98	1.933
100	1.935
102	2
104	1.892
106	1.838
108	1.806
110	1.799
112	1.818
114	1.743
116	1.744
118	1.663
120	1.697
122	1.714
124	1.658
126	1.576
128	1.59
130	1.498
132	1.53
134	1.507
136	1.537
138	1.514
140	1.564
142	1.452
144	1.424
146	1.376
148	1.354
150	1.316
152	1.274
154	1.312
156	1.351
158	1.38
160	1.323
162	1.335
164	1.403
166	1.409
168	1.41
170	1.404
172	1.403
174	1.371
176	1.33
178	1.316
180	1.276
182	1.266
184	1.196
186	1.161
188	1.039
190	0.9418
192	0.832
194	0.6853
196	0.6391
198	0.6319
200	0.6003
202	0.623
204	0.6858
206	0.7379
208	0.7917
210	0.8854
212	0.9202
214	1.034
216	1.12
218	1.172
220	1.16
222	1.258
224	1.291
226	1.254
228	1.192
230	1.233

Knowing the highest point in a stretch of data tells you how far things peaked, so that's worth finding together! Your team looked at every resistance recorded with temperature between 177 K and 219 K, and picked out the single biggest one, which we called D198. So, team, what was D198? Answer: 1.316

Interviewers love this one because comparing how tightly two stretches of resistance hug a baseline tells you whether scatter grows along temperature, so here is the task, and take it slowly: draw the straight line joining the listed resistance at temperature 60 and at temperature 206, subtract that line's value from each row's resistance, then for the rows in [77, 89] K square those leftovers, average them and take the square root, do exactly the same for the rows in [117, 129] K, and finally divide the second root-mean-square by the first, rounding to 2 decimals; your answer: 1.25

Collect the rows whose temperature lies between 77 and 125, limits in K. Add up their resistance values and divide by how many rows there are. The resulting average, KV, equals 1.87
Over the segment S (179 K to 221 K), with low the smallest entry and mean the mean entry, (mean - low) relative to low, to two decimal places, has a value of 0.54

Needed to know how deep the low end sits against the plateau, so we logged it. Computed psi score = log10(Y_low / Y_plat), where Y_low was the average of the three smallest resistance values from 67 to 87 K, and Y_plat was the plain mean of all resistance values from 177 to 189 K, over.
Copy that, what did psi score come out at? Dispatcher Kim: 0.17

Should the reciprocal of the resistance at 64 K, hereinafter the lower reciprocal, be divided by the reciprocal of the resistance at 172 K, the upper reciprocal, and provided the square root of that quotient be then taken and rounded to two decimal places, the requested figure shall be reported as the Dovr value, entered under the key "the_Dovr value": 0.85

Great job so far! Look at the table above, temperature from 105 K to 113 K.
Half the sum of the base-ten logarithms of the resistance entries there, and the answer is 0.52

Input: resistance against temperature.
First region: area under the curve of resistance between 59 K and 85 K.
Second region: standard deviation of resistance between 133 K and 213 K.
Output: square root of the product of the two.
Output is 3.9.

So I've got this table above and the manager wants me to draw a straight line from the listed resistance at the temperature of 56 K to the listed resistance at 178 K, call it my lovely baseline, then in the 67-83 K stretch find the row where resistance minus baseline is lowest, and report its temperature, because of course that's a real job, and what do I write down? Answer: 70 K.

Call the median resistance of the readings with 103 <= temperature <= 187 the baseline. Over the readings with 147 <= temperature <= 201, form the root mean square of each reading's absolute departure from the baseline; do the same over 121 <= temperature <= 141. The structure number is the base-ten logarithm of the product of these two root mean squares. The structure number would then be -1.2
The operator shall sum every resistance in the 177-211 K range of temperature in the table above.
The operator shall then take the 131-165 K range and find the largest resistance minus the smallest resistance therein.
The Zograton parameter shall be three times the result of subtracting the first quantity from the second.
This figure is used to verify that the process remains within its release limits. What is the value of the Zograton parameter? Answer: -45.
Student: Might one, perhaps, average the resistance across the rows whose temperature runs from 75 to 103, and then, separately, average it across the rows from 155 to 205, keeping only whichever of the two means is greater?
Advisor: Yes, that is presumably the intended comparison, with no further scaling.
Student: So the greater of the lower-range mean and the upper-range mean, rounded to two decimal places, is 1.96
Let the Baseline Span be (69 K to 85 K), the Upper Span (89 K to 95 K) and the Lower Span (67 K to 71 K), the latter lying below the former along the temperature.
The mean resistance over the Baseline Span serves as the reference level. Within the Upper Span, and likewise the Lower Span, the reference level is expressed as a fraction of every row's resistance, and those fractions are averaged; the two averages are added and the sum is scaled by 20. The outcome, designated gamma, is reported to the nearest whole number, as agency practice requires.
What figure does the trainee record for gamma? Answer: 39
